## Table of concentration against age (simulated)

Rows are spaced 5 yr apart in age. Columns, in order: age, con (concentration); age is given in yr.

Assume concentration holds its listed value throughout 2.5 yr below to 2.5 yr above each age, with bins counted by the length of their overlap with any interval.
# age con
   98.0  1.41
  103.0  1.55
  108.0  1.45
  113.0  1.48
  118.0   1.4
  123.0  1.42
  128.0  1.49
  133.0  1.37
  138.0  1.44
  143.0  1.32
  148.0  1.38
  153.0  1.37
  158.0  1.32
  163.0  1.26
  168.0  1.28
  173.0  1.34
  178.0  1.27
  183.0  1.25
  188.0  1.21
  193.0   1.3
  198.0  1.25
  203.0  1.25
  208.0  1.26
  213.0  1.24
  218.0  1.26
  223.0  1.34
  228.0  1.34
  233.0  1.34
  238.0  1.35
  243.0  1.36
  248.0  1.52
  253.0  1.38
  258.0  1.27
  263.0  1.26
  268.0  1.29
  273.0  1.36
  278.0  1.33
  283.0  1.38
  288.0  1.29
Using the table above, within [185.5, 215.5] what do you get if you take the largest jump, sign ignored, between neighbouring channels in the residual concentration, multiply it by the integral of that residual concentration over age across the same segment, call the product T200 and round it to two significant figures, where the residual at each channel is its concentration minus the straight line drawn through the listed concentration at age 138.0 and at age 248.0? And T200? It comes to -0.61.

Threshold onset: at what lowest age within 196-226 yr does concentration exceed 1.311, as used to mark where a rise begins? 223.0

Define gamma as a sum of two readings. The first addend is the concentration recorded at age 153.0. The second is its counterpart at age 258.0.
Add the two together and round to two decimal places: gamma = 2.64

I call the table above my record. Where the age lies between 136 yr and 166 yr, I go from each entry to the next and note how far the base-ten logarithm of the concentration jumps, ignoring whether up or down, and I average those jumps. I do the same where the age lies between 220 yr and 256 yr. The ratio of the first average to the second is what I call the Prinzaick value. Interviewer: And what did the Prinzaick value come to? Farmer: 1.2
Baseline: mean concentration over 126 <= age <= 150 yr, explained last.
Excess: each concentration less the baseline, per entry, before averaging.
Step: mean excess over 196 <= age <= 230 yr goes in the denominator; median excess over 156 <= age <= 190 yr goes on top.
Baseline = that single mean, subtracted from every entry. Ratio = 1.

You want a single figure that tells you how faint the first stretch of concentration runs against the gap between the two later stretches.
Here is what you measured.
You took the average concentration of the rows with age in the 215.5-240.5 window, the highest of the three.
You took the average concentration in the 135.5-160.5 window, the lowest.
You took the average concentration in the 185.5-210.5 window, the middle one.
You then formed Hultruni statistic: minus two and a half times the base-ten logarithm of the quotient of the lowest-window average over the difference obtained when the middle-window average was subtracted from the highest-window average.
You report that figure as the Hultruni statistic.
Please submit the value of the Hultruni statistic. -3.2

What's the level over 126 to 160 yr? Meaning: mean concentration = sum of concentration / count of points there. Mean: 1.38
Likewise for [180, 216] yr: 1.25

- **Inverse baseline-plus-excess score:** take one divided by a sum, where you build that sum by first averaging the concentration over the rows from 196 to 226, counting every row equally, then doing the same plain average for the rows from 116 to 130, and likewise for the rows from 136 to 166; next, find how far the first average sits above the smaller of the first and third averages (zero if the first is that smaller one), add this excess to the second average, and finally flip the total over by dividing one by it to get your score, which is 0.696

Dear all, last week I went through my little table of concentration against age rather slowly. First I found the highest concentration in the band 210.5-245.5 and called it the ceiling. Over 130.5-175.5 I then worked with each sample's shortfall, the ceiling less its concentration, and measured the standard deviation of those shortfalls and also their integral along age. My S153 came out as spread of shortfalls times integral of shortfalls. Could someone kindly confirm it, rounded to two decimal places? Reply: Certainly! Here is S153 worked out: 0.04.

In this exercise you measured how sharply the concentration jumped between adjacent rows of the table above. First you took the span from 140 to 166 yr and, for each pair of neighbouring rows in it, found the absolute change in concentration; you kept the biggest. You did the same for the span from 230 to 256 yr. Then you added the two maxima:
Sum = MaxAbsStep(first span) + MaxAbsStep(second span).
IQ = 0.220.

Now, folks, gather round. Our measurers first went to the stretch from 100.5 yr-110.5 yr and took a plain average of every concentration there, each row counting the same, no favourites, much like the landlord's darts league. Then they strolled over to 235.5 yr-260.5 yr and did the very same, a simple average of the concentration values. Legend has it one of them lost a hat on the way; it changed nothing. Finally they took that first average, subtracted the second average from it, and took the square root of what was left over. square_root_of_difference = 0.35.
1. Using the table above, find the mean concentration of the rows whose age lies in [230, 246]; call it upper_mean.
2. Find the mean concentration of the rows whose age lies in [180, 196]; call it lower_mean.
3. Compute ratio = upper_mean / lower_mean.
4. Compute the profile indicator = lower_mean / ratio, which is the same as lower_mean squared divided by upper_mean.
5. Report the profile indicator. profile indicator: 1.16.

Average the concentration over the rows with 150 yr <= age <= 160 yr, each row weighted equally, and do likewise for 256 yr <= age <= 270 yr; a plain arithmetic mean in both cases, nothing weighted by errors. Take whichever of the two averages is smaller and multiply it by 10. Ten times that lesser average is 12.7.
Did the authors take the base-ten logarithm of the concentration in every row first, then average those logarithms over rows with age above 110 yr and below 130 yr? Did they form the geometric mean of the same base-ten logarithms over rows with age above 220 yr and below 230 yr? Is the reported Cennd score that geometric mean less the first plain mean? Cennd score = -0.033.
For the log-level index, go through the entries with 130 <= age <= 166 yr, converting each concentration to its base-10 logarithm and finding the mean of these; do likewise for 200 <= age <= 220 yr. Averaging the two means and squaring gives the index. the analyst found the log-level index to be 0.0130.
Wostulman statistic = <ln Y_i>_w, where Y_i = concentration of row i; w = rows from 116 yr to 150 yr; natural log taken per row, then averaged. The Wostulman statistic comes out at 0.338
